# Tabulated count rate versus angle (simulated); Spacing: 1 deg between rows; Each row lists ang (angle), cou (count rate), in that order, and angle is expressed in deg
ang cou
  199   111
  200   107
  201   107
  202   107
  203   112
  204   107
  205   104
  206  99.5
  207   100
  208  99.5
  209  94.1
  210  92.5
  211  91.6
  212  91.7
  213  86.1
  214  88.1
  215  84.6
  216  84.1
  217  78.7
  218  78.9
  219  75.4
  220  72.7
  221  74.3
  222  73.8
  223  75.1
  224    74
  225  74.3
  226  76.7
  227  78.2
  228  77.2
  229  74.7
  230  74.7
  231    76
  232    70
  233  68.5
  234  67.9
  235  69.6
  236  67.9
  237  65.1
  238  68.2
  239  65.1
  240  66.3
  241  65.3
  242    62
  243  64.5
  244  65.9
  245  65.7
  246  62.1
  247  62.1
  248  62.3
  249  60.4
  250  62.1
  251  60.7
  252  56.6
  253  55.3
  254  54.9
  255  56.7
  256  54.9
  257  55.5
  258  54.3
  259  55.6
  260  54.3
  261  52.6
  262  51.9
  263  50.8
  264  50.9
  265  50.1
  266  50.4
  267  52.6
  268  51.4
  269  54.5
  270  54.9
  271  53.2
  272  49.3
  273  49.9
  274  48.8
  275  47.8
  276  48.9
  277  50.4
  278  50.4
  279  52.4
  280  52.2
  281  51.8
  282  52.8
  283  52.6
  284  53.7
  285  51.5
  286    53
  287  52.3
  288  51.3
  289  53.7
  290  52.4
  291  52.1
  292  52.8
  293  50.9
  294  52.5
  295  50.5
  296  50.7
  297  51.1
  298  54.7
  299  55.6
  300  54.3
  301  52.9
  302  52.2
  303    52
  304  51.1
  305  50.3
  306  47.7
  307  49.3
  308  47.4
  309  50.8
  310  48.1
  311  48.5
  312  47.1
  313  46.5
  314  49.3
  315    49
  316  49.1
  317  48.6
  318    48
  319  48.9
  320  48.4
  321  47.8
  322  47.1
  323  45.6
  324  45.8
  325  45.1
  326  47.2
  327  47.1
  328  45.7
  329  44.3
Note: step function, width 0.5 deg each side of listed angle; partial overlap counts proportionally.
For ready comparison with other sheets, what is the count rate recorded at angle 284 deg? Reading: 53.7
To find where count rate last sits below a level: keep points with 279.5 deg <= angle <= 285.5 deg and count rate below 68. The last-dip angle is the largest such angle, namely 285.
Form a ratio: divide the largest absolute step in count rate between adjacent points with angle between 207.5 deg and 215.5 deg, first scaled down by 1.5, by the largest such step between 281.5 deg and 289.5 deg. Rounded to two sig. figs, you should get 1.6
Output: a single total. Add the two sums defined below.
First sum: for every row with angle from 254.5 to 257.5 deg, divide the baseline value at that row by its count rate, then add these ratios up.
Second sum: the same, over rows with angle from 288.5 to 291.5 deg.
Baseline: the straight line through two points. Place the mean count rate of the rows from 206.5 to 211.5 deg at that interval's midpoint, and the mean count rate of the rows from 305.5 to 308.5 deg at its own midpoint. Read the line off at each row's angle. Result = 7.13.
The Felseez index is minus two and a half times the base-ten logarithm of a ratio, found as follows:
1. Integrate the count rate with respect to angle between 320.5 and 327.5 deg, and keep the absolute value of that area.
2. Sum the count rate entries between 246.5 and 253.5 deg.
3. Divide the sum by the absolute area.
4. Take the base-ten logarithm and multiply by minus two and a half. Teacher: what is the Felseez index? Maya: -0.27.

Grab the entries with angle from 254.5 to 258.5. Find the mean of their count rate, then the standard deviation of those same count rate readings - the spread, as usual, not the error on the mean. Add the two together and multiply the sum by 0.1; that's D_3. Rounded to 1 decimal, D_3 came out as 5.6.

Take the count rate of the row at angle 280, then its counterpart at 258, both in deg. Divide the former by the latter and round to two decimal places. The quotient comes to 0.96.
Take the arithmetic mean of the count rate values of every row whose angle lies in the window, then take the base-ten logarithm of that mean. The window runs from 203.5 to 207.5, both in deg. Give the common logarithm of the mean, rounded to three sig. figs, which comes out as 2.01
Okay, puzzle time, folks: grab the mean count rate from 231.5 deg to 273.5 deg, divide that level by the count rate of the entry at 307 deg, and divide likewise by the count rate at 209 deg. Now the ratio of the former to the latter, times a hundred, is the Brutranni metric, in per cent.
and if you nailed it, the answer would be 191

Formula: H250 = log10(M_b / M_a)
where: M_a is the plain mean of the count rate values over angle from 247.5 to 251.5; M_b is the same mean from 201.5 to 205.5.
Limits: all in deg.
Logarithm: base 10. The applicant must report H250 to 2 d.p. 0.24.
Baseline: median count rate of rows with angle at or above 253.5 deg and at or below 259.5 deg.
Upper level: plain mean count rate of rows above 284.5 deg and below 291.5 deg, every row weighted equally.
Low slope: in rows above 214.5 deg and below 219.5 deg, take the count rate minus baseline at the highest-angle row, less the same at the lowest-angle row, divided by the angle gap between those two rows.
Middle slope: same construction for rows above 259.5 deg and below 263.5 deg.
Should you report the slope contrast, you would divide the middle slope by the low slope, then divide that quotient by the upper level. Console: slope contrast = 0.0097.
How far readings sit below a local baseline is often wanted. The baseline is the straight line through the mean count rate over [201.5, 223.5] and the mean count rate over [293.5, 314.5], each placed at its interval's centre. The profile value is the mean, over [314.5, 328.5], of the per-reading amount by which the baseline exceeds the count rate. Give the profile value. -4.2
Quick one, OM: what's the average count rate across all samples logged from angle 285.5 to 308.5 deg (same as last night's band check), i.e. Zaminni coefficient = 52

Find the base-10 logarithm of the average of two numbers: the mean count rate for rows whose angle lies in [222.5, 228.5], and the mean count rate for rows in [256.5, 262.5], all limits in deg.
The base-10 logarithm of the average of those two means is 1.81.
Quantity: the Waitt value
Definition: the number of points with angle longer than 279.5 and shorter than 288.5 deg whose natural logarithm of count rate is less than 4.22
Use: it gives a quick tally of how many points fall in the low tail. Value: 9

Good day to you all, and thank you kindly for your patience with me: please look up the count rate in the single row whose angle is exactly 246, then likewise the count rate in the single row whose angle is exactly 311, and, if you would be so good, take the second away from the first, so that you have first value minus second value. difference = 14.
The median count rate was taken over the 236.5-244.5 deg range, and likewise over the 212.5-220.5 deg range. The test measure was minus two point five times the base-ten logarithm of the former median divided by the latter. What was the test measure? 0.24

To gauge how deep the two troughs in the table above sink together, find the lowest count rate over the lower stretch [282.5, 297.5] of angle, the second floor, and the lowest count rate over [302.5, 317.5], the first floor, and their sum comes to 97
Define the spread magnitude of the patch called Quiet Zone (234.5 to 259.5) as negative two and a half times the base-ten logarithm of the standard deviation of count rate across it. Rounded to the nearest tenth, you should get -1.7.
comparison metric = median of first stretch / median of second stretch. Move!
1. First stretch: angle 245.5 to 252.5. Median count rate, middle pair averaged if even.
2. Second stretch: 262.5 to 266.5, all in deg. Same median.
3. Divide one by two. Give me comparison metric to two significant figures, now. 1.2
